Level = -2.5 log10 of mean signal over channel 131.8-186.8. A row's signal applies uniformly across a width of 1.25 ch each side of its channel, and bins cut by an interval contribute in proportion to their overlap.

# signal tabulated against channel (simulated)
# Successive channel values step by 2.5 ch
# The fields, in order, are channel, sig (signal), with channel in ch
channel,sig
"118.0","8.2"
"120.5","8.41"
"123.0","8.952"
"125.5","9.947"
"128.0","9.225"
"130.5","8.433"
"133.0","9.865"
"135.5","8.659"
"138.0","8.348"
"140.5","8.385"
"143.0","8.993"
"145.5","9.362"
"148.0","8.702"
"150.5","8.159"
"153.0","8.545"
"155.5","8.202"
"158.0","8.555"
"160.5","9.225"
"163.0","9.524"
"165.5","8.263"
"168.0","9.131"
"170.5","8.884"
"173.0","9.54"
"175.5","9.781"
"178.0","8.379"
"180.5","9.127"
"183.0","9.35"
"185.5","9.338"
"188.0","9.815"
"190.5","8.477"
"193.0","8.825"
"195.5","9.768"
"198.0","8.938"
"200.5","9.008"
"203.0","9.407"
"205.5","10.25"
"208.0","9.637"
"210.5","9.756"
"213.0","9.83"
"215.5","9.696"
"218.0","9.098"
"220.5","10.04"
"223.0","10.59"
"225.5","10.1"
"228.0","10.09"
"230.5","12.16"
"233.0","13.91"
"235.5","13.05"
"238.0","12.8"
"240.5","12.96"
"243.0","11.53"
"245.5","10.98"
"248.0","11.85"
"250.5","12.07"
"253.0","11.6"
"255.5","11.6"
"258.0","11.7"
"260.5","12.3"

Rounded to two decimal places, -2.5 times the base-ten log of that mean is -2.38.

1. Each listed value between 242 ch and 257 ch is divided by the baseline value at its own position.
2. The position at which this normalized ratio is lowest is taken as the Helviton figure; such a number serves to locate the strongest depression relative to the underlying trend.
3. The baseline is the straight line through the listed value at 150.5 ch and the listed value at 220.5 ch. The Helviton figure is 245.5 ch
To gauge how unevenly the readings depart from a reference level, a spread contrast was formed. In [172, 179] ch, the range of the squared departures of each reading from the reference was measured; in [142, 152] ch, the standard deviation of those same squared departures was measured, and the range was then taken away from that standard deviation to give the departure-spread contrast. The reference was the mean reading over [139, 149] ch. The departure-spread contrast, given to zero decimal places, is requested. 0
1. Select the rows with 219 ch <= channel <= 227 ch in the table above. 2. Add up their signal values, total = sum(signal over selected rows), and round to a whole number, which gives 31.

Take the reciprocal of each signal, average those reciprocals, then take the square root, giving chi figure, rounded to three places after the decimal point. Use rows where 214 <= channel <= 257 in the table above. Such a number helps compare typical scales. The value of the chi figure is 0.298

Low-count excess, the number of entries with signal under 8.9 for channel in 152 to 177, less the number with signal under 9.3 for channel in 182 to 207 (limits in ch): 1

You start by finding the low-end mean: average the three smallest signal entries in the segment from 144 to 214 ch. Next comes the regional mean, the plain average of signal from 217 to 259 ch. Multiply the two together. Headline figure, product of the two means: 95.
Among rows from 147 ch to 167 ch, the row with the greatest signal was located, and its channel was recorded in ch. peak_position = 163.0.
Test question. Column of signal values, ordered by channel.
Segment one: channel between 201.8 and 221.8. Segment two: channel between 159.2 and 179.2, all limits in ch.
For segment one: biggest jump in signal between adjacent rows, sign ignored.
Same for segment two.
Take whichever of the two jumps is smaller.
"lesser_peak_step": 0.94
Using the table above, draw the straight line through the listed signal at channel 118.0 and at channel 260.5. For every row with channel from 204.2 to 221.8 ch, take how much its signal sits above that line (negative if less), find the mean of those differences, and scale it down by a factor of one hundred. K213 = -0.012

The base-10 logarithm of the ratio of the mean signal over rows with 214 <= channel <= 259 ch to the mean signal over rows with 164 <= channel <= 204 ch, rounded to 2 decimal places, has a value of 0.10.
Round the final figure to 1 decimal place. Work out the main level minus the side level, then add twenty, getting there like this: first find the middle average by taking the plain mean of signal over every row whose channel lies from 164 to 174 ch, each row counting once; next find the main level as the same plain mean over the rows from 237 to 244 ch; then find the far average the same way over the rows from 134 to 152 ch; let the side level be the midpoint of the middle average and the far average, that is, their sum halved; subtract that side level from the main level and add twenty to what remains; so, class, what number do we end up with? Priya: 23.6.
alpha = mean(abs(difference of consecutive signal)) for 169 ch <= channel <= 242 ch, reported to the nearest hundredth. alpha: 0.61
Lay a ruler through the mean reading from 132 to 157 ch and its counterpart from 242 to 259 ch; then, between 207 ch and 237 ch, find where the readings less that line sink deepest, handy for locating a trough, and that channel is 218.0 ch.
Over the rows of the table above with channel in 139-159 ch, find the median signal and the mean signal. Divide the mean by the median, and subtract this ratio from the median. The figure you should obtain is 7.5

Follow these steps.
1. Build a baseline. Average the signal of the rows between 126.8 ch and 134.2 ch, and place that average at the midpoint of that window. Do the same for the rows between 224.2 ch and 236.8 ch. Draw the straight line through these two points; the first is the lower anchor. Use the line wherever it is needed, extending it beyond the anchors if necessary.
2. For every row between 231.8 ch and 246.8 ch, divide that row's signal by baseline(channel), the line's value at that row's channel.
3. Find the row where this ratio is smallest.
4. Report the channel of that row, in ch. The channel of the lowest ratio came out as 245.5 ch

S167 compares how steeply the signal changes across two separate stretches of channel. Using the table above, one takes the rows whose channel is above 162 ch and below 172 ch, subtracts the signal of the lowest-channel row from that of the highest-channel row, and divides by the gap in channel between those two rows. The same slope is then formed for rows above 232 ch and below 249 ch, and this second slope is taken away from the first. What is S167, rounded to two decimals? 0.05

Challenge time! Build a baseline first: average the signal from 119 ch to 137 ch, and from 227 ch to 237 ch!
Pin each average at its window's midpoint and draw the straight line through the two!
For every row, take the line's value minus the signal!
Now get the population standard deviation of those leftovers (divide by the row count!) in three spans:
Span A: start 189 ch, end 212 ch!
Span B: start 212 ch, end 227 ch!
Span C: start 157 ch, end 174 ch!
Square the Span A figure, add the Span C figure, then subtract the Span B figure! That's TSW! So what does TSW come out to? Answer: 0.197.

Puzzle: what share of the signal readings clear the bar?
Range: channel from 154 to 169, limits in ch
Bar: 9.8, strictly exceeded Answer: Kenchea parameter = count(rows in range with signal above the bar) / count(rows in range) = 0.0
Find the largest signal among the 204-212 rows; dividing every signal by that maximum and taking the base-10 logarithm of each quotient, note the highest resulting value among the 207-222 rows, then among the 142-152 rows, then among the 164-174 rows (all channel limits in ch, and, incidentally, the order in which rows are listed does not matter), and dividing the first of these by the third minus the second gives -1.1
